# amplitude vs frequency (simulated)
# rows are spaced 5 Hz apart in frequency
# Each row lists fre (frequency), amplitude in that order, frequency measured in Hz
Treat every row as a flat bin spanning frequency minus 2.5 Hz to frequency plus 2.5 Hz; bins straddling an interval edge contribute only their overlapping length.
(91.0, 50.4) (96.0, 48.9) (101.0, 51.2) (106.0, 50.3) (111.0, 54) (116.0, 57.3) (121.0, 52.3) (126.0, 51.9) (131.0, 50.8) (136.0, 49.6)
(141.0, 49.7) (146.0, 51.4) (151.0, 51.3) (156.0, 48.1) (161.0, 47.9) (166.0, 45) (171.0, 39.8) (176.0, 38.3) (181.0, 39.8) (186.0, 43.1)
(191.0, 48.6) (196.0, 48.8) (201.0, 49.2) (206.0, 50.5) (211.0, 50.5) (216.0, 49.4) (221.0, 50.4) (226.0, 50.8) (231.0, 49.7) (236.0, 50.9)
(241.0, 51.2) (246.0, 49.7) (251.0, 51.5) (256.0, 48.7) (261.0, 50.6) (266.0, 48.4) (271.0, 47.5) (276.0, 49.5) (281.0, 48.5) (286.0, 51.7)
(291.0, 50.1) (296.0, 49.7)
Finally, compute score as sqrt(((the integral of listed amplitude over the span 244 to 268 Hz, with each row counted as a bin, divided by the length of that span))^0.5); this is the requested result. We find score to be 2.66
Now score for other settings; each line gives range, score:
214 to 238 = 2.66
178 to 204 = 2.60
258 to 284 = 2.65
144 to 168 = 2.64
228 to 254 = 2.67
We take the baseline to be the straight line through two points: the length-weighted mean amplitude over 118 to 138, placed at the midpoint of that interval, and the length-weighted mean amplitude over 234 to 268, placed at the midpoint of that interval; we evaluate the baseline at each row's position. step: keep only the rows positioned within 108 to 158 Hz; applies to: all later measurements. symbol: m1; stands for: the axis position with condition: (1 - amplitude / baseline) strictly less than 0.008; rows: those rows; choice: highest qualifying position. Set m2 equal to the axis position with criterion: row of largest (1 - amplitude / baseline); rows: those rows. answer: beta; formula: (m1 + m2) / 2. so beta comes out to 153.5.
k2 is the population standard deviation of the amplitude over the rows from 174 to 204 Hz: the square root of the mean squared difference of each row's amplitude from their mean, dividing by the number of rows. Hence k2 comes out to 4.5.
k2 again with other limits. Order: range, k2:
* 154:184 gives 4.0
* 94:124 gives 2.7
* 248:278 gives 1.4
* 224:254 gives 0.7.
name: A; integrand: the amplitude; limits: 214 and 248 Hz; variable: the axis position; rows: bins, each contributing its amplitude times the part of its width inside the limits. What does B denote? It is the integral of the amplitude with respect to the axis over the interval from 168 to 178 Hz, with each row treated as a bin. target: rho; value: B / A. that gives 0.23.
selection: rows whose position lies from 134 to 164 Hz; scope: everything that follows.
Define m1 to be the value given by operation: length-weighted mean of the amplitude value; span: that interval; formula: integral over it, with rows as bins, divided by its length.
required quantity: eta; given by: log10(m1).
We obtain 1.70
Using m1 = 49.6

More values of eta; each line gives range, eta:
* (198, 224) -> 1.70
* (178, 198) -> 1.65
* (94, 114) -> 1.71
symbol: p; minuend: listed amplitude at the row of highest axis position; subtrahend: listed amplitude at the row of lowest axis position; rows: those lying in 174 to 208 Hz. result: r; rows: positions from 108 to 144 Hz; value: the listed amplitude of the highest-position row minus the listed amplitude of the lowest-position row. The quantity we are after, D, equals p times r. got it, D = -52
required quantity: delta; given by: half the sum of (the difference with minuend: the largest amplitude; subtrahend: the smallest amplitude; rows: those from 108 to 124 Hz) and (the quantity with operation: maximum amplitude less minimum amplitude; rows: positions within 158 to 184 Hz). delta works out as 7.3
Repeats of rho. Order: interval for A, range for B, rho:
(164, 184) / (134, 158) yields 1.48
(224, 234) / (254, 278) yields 2.34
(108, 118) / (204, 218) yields 1.27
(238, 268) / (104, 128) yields 0.85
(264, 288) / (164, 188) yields 0.84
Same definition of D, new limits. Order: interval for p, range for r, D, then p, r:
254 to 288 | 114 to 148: -18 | 3.0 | -5.9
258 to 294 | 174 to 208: -6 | -0.5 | 12.2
